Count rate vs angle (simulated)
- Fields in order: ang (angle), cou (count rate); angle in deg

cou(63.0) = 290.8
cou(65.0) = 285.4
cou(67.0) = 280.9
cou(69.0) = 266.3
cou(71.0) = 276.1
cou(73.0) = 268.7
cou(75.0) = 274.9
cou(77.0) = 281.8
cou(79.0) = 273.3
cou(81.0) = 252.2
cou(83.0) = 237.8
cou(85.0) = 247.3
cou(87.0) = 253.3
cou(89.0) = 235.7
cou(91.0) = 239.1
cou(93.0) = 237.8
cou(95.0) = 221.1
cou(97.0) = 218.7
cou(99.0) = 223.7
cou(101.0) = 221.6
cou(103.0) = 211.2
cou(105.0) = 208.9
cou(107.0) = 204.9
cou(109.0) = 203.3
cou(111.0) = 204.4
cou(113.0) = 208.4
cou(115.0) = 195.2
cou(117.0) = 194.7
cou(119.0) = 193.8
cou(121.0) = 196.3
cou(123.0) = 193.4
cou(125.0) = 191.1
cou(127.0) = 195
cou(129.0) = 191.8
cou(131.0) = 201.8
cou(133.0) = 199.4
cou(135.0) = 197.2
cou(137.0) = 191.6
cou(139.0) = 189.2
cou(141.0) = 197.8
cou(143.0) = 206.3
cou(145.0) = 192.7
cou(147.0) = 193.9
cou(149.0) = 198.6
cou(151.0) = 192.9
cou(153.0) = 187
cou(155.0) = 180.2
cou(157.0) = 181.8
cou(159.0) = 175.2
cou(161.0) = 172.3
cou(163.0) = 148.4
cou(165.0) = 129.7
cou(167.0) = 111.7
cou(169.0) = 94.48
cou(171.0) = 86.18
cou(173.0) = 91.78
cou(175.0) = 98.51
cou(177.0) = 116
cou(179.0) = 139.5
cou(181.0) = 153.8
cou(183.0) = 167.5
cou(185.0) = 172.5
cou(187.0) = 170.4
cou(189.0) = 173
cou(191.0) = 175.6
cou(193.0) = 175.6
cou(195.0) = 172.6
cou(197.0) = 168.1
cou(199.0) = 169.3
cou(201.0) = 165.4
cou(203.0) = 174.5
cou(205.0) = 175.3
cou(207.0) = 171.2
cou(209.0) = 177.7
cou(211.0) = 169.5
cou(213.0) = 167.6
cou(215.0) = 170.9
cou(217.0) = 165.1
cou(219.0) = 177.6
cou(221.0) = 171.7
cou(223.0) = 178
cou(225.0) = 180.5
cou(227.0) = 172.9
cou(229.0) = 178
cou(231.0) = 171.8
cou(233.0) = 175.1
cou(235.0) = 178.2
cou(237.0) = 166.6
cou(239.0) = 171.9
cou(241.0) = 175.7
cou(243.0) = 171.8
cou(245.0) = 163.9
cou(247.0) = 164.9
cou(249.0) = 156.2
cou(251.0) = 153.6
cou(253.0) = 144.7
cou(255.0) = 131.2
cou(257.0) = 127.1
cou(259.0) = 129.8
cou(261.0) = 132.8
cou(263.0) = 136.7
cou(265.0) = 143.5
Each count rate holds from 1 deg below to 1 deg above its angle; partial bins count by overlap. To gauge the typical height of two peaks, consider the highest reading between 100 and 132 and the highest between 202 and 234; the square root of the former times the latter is 200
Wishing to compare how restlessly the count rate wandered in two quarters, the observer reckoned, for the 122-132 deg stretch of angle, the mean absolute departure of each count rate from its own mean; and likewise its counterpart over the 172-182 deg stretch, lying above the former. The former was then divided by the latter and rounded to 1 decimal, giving 0.1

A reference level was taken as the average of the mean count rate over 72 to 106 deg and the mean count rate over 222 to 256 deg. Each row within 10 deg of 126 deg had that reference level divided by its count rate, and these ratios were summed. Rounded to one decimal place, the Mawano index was 10.4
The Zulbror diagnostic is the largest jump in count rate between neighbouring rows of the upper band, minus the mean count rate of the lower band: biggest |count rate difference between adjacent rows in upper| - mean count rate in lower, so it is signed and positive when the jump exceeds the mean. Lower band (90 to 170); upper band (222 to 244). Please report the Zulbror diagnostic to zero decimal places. -181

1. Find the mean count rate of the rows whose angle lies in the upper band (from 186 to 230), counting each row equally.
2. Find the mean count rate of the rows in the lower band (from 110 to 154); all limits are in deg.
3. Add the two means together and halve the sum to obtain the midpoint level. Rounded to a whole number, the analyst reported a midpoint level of 184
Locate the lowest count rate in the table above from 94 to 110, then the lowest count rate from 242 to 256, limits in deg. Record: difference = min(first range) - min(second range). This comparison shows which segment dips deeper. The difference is 72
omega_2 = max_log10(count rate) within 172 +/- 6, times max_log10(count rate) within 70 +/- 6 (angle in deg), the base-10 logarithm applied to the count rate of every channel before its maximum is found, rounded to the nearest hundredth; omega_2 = 5.07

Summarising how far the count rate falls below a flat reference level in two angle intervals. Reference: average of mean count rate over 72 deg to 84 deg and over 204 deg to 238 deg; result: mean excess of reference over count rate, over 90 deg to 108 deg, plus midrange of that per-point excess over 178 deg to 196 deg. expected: 60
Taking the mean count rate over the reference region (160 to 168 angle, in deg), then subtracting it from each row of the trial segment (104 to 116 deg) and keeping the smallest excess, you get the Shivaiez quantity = 55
